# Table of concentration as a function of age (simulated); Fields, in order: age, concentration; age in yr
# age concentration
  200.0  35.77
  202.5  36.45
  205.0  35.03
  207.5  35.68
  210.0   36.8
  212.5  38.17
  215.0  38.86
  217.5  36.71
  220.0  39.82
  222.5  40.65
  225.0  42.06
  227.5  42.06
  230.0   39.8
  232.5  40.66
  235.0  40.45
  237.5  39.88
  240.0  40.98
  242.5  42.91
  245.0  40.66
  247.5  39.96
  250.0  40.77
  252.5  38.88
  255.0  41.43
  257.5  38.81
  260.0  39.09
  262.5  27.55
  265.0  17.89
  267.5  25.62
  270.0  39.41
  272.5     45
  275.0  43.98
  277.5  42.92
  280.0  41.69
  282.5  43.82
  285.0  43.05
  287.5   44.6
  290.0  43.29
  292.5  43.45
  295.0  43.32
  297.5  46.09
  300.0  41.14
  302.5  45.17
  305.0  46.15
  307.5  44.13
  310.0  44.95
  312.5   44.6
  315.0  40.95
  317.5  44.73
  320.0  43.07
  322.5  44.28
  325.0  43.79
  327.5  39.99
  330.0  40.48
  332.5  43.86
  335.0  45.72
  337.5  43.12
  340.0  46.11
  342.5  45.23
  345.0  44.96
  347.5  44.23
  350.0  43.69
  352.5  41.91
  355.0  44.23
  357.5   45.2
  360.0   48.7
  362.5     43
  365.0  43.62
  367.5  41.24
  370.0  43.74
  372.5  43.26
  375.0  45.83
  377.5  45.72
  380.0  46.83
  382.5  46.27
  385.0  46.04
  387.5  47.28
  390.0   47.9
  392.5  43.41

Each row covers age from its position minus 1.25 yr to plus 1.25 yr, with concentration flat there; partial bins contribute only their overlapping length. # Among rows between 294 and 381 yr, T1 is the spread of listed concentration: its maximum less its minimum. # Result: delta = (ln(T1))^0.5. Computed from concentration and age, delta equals 1.5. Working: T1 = 9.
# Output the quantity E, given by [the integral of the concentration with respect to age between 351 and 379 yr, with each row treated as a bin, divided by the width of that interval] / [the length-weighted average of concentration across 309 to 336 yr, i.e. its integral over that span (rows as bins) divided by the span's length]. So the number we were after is 1.02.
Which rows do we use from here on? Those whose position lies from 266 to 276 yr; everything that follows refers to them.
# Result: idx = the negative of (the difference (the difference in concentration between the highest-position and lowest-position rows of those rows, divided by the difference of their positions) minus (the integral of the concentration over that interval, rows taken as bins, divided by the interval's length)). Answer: 35.4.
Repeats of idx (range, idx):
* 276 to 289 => 43.1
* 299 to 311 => 44.0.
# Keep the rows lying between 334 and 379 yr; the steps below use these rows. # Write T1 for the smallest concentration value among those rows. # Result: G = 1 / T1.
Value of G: 0.0242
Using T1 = 41.24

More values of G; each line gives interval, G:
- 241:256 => 0.0257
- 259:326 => 0.0559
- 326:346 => 0.0250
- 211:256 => 0.0272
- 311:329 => 0.0250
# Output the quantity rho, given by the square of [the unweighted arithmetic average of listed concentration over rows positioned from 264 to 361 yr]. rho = 1822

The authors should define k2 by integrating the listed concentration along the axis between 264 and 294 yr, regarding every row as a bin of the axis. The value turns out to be 1193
